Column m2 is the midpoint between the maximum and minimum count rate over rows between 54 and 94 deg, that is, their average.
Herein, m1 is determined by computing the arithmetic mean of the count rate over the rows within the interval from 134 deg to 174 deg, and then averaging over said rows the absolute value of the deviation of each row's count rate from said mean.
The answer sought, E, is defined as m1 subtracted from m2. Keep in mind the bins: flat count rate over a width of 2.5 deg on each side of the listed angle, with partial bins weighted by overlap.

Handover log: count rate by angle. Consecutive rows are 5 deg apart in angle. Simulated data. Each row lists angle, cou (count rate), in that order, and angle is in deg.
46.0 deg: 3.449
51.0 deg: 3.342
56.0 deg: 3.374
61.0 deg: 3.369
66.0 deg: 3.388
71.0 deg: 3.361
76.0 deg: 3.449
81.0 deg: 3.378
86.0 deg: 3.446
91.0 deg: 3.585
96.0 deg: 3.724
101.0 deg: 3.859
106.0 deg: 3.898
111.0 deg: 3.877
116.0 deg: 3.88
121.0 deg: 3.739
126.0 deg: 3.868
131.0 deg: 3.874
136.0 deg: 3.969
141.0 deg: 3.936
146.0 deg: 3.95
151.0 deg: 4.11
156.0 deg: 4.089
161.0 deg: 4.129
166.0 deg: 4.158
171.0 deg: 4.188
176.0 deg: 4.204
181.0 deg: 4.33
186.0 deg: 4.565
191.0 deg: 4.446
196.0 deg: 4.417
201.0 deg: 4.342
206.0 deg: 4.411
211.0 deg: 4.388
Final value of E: 3.4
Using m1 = 0.09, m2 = 3.5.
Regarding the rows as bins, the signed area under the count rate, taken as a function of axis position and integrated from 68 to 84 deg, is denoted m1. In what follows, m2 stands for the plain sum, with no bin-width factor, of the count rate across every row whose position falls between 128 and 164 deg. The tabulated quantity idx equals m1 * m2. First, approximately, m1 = 54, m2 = 28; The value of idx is 1525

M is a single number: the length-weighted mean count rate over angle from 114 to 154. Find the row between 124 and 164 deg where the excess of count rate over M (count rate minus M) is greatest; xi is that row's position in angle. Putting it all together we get 161.0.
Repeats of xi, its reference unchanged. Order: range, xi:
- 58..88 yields 76.0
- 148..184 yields 181.0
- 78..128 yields 106.0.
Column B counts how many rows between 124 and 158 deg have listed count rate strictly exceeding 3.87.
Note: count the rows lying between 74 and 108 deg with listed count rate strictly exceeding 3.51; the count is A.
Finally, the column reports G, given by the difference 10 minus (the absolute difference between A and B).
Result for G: 8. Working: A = 4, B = 6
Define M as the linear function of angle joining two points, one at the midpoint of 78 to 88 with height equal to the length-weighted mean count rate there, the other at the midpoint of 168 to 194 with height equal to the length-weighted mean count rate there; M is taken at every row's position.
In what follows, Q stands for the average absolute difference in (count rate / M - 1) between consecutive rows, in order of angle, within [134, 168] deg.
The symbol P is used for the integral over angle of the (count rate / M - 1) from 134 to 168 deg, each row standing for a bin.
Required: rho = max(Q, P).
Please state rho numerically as 0.0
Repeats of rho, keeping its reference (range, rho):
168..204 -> 0.0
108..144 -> 0.6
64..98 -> 0.8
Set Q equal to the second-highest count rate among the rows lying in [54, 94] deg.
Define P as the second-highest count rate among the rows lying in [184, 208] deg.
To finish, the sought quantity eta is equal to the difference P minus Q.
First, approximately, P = 4.446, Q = 3.449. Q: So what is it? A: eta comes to 1.00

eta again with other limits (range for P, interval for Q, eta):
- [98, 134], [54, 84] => 0.49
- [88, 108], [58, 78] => 0.47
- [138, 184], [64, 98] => 0.62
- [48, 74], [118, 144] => -0.56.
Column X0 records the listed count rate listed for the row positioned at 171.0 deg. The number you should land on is 4.188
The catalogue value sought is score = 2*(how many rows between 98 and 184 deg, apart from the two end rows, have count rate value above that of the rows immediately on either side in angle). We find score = 8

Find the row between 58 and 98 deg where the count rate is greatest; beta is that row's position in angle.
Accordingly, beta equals 96.0 deg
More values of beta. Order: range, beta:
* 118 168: 166.0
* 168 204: 186.0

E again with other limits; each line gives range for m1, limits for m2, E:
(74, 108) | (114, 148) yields 3.7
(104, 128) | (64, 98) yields 3.5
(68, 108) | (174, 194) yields 4.2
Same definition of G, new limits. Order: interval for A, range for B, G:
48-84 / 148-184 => 3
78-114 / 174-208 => 8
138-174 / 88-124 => 6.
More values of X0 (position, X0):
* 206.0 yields 4.411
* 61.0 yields 3.369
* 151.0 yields 4.11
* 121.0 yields 3.739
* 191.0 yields 4.446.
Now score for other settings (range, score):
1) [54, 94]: 4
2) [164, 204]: 2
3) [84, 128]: 4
